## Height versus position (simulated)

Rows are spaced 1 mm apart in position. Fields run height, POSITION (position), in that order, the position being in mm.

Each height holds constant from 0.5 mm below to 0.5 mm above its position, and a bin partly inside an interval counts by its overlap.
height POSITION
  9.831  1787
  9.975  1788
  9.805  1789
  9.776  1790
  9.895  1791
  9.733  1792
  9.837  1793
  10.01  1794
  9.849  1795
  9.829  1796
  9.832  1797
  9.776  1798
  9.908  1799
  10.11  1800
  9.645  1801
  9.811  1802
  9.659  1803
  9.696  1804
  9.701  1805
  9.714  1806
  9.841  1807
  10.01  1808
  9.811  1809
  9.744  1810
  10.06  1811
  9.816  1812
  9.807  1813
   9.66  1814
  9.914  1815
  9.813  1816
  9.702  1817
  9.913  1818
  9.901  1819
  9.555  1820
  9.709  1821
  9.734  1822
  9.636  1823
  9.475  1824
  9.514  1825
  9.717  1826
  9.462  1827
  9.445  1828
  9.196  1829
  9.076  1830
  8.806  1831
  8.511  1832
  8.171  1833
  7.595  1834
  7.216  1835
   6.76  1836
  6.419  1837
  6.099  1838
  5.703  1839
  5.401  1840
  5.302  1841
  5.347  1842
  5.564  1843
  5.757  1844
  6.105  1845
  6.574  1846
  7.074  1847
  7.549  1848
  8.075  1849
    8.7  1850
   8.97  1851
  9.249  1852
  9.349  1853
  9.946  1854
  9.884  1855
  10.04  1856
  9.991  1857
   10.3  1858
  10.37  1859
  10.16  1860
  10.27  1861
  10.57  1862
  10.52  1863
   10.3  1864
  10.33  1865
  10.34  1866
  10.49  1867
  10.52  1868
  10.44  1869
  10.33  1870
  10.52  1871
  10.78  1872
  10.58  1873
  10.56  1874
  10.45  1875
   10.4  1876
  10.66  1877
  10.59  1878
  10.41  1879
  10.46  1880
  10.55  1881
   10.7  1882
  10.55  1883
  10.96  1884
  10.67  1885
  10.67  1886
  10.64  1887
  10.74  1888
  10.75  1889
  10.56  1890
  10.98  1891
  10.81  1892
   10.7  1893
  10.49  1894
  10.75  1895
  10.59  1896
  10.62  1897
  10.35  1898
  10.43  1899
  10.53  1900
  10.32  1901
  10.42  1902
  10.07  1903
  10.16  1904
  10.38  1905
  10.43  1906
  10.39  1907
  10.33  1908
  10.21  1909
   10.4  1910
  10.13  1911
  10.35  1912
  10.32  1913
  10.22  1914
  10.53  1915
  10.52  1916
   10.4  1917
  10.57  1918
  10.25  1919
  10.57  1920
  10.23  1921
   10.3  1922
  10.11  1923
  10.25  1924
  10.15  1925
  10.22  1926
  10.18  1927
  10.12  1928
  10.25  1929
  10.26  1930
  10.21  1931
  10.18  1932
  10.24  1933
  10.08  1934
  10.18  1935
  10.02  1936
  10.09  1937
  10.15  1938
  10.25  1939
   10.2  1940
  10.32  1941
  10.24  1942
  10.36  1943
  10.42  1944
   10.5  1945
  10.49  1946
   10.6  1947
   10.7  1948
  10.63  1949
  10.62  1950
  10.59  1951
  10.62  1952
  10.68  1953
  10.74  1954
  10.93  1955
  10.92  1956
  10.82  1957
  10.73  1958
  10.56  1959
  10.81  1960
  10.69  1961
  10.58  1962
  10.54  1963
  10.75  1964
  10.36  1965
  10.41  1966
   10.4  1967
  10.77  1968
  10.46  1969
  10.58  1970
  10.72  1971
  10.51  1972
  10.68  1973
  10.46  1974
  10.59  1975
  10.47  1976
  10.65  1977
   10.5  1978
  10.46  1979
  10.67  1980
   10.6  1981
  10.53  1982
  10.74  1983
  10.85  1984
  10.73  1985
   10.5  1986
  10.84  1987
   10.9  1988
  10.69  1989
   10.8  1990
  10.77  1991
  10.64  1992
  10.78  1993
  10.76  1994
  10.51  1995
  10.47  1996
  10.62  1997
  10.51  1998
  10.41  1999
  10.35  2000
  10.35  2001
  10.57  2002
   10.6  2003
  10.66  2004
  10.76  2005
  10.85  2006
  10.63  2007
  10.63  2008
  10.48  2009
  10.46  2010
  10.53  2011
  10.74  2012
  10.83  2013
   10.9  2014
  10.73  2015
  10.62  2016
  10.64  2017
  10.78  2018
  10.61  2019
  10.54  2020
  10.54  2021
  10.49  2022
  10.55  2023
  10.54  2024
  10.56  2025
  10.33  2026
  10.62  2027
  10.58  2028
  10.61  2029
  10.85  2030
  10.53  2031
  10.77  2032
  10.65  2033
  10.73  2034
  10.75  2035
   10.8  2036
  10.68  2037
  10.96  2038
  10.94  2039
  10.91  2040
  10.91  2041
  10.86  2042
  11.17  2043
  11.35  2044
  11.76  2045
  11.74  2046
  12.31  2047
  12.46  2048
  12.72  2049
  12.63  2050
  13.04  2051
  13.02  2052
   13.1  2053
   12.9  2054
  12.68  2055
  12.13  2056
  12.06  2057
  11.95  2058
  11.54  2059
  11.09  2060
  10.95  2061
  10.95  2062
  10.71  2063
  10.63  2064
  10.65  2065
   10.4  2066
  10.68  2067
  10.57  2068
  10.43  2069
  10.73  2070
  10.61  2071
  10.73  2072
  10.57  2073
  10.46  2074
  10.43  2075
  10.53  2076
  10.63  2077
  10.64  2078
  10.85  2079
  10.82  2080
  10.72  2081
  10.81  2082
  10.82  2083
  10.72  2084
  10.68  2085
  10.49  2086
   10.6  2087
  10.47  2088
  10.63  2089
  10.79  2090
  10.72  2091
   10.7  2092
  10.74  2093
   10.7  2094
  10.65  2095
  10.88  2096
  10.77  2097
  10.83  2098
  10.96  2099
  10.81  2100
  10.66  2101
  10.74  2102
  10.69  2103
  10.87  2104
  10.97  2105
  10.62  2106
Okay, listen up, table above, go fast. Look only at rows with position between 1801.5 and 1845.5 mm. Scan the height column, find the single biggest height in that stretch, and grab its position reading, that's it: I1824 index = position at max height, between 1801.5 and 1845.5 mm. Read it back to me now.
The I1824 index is 1811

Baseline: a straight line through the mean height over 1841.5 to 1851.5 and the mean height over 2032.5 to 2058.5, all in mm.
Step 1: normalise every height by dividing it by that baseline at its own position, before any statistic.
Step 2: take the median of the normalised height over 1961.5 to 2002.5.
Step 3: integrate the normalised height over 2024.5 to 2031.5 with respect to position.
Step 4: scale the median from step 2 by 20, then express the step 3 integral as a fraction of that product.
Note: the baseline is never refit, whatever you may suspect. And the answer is 0.31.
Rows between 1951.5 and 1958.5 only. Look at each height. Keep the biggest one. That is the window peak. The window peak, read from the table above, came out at 10.93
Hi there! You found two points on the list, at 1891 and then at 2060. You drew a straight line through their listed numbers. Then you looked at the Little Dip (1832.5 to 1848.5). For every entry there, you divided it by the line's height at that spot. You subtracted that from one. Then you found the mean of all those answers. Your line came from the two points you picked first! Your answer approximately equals 0.41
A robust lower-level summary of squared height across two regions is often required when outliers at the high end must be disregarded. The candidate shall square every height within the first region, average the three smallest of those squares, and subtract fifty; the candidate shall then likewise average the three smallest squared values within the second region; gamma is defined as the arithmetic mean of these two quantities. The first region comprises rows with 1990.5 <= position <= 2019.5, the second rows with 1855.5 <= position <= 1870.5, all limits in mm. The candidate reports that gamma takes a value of 79.4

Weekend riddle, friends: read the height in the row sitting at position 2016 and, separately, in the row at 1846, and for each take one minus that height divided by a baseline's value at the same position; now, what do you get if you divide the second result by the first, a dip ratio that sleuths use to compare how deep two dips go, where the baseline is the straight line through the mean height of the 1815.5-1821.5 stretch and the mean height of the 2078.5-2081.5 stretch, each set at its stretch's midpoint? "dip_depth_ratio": -47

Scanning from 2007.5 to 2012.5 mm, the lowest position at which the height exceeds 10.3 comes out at 2008 mm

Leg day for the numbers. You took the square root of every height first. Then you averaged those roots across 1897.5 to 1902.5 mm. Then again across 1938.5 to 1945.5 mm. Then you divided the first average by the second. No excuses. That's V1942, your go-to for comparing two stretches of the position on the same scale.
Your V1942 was 1.00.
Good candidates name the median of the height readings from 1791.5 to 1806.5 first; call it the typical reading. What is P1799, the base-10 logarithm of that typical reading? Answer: 0.99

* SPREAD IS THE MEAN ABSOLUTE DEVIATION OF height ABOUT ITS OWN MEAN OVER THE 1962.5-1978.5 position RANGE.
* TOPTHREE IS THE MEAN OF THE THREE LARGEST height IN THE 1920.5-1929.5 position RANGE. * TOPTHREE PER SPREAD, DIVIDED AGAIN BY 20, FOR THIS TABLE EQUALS 4.7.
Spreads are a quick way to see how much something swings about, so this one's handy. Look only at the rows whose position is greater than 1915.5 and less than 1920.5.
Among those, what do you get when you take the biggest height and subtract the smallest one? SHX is 0.320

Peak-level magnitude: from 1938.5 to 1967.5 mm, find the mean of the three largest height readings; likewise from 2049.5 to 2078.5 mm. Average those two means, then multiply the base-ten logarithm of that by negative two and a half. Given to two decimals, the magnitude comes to -2.70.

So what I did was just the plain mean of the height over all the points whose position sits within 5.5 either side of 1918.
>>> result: 10.4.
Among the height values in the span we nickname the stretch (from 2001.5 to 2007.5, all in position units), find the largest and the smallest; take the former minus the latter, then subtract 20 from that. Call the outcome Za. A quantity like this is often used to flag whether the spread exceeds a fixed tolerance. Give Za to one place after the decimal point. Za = -19.7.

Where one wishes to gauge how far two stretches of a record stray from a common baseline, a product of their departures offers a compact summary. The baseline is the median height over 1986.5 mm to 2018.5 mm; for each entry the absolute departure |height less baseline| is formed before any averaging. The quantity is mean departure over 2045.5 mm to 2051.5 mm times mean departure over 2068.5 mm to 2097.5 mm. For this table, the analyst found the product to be 0.20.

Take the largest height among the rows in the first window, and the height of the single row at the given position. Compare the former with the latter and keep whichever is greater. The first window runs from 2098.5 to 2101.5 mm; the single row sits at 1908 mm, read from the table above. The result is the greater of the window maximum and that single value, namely 11.0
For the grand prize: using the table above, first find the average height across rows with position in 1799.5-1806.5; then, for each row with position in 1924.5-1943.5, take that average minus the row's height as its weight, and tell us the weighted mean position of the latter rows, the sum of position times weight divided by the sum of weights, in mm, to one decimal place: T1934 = 1934.3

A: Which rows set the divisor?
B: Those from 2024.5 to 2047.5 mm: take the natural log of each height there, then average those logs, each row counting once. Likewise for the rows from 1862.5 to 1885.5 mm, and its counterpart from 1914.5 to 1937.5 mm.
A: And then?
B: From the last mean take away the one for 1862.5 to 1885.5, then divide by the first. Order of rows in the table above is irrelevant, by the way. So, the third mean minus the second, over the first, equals -0.011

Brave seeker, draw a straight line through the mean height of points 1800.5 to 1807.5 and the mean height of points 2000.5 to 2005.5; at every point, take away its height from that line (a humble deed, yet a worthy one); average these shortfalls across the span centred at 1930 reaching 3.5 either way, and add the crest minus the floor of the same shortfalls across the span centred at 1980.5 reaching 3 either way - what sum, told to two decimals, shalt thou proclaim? 0.33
